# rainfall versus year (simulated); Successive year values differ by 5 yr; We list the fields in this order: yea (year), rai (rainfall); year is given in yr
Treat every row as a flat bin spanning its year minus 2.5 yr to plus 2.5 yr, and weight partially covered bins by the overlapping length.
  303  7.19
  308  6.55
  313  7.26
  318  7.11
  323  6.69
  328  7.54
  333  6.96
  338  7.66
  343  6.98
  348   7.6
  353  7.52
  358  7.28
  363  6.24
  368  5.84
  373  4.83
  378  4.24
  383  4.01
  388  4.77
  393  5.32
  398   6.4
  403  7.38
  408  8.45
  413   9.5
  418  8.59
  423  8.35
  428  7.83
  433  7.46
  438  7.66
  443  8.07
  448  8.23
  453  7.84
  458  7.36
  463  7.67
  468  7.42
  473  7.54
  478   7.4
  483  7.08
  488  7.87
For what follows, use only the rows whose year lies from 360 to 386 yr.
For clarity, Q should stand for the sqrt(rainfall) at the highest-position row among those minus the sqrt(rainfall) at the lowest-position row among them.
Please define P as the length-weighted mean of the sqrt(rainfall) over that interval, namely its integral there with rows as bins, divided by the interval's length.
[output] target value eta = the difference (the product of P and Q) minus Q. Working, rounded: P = 2.24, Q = -0.5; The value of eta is -0.62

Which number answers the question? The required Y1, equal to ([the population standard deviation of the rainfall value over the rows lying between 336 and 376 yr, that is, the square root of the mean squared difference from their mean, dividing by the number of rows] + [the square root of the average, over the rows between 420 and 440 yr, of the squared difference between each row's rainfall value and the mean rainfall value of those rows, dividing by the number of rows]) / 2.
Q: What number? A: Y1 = 0.6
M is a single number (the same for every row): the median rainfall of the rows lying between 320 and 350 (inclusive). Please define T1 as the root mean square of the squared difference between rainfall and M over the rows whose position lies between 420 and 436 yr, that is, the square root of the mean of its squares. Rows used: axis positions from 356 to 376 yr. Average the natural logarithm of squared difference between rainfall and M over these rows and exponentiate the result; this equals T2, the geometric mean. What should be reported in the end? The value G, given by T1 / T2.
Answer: 2.7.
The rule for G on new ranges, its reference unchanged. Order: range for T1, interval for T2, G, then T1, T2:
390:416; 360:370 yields 2.0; 2.9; 1.4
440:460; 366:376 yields 0.2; 0.6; 3.5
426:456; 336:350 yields 4.5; 0.5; 0.1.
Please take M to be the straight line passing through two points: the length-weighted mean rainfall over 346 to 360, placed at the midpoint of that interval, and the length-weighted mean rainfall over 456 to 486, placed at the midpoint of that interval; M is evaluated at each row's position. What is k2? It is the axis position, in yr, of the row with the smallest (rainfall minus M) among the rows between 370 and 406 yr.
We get 383 yr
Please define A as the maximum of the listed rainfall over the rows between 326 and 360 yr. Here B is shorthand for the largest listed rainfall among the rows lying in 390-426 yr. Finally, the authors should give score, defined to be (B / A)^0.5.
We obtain 1.11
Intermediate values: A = 7.66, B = 9.5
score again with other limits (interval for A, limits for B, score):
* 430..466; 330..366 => 0.96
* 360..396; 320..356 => 1.11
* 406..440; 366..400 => 0.82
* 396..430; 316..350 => 0.90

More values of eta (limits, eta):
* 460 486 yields -0.19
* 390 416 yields 1.32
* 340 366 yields -0.24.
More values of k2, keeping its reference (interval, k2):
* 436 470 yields 458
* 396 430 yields 398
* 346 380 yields 378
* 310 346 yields 323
